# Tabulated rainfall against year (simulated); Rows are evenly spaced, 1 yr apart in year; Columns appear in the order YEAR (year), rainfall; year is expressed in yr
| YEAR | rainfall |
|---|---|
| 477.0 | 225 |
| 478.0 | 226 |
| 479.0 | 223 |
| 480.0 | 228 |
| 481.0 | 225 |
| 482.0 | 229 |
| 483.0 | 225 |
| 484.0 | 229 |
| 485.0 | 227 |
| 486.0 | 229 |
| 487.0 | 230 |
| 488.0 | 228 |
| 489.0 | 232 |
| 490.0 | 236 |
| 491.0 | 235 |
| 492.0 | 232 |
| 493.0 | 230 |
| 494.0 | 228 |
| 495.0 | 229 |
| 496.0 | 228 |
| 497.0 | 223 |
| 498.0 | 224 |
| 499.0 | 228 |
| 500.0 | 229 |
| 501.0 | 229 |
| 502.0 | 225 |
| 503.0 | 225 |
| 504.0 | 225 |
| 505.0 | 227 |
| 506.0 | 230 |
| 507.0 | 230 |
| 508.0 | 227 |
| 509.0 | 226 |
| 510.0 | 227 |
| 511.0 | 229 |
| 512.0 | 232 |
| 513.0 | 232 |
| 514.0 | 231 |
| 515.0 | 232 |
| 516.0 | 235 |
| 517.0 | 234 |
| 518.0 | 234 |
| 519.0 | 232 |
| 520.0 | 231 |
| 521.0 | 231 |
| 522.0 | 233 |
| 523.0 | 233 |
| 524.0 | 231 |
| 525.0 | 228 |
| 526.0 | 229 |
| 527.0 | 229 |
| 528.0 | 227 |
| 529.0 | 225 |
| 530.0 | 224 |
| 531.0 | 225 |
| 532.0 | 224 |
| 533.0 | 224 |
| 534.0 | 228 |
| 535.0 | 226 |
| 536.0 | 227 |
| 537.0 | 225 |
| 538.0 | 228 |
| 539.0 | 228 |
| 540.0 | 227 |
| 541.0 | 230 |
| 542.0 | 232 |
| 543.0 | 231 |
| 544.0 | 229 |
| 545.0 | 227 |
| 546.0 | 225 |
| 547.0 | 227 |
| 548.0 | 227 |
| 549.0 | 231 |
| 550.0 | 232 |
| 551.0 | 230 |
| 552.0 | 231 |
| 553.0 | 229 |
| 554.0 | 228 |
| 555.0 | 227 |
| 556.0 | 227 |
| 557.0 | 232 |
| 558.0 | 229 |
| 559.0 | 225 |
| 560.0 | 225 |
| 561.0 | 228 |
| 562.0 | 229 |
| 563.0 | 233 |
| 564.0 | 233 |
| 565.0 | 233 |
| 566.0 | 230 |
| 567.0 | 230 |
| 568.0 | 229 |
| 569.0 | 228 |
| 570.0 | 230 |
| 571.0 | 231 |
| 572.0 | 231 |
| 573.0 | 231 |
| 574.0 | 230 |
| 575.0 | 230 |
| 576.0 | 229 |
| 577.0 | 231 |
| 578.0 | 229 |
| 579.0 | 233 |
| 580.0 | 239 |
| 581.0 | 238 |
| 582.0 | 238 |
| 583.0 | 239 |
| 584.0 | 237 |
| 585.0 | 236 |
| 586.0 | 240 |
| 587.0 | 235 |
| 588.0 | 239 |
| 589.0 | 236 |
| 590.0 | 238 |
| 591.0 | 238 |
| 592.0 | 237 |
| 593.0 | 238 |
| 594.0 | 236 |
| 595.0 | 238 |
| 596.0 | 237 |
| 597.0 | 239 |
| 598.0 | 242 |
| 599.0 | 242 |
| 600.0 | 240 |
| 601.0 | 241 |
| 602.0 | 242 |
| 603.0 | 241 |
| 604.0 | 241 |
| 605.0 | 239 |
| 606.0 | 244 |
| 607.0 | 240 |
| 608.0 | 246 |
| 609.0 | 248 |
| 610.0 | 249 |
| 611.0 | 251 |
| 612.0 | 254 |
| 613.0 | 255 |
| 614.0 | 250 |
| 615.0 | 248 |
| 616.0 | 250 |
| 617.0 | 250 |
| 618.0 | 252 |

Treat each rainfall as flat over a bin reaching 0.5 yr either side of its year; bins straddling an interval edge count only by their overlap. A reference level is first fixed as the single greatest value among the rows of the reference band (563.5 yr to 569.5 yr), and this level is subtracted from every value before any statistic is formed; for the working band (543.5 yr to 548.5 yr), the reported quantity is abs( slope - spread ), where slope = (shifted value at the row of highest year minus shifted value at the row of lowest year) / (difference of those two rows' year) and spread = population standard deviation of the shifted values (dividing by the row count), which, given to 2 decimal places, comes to 1.76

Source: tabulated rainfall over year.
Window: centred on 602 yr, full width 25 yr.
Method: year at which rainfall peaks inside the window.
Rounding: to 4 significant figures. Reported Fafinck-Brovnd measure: 613.0 yr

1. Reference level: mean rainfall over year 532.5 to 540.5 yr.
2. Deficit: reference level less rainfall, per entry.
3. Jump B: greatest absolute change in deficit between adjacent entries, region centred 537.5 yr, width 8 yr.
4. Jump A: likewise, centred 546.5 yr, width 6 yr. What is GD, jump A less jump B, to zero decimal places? 1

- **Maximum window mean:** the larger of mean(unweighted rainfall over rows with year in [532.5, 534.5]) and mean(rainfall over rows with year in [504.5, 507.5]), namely 229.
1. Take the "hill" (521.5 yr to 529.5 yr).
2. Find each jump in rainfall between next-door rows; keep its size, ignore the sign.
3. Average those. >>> 1.4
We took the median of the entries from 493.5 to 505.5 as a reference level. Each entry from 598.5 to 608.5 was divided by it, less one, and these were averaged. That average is 0.062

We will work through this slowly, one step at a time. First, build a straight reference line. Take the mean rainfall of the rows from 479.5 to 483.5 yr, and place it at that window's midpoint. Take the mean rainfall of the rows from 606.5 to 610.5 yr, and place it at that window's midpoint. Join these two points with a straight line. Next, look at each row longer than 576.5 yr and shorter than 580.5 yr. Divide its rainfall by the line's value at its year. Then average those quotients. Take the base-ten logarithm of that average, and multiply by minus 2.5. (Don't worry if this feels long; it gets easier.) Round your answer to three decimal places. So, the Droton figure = 0.038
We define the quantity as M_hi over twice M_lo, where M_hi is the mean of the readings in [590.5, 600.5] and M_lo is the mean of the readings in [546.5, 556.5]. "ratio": 0.521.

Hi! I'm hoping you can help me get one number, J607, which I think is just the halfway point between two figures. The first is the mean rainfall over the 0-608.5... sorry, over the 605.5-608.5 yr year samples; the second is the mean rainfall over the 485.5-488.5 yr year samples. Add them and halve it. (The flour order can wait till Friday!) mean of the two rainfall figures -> 236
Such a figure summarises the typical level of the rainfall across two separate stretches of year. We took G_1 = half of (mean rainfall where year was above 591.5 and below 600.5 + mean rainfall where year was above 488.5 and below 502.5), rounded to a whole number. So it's 234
